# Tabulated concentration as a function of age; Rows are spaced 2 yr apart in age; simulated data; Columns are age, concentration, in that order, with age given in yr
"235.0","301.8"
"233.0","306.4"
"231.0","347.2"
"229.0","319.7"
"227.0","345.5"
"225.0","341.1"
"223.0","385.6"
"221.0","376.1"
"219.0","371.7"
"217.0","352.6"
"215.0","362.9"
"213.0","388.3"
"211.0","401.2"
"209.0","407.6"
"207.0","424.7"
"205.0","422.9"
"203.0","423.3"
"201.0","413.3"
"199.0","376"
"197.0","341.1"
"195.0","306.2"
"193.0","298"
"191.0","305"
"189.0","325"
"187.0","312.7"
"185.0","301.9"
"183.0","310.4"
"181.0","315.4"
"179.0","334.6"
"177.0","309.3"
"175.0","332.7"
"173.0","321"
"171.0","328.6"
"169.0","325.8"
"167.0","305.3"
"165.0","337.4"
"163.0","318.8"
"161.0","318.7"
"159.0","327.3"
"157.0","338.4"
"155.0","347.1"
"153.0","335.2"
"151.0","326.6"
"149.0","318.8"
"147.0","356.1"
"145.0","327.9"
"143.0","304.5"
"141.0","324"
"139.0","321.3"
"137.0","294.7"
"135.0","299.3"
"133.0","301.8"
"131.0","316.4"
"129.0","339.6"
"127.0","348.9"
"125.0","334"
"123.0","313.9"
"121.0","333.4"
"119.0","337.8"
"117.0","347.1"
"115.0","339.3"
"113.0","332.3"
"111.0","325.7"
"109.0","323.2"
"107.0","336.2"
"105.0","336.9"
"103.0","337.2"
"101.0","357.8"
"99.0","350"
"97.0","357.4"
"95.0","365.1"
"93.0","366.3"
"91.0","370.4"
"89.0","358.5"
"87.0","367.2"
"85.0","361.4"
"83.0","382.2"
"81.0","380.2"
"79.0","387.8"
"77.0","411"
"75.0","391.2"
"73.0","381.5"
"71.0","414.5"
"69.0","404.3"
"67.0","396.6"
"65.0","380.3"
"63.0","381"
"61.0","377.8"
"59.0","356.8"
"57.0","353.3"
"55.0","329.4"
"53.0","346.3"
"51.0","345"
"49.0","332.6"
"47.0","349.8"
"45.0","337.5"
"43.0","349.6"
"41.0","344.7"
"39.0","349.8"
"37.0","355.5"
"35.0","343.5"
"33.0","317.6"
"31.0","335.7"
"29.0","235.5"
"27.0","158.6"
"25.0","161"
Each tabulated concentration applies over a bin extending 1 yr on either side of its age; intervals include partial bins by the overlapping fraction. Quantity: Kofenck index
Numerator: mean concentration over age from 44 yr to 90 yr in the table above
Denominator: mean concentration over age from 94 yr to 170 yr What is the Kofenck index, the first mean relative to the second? 1.12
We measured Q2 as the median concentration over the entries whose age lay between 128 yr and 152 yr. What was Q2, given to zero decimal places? 320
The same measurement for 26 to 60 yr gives 345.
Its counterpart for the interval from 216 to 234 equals 347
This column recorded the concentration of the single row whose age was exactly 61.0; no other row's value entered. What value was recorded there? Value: 377.8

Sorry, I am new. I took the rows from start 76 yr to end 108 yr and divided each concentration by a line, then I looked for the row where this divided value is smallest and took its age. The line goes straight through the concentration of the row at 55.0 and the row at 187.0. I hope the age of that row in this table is 107.0 yr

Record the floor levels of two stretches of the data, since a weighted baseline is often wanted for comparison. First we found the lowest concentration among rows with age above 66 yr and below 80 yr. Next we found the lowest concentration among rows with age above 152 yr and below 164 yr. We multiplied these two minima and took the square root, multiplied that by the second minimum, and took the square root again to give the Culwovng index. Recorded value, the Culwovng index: 333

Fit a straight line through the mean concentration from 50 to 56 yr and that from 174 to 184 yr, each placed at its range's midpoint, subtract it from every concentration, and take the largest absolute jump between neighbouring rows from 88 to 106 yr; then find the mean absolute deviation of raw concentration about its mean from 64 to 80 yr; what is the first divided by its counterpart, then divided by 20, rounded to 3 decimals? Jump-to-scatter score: 0.095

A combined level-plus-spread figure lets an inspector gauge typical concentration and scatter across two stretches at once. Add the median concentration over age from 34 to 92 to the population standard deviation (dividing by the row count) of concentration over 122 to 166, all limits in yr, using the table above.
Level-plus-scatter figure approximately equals 377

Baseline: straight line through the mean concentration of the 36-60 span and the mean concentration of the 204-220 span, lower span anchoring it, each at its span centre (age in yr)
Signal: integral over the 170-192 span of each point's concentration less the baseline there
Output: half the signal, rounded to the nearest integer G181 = -715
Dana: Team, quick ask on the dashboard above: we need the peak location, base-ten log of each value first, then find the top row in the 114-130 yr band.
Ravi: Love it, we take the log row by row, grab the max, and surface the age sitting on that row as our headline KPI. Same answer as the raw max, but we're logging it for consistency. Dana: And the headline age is 127.0 yr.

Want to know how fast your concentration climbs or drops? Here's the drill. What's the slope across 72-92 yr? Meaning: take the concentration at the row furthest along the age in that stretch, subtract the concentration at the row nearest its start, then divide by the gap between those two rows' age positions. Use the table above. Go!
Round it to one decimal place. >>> -0.6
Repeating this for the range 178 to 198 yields 0.4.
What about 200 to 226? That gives -3.0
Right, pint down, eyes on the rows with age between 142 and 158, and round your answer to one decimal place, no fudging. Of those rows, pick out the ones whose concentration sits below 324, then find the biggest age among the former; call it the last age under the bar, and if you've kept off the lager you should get 149.0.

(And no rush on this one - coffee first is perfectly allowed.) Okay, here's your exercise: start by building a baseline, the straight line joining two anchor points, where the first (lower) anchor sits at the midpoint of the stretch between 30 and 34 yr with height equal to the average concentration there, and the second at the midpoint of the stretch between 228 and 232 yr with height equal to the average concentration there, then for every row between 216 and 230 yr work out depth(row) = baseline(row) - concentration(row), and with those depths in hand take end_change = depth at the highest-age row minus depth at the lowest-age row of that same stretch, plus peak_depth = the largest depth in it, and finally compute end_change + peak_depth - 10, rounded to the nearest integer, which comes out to 37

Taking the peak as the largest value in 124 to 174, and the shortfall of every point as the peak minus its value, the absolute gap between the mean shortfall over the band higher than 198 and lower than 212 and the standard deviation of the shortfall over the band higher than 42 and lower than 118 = 78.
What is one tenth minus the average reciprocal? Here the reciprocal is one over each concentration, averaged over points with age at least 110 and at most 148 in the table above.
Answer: 0.0969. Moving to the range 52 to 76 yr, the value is 0.0973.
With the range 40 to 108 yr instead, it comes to 0.0972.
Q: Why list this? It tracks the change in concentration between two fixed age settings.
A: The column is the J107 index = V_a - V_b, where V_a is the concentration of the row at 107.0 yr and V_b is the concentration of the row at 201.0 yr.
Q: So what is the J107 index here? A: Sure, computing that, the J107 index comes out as -77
